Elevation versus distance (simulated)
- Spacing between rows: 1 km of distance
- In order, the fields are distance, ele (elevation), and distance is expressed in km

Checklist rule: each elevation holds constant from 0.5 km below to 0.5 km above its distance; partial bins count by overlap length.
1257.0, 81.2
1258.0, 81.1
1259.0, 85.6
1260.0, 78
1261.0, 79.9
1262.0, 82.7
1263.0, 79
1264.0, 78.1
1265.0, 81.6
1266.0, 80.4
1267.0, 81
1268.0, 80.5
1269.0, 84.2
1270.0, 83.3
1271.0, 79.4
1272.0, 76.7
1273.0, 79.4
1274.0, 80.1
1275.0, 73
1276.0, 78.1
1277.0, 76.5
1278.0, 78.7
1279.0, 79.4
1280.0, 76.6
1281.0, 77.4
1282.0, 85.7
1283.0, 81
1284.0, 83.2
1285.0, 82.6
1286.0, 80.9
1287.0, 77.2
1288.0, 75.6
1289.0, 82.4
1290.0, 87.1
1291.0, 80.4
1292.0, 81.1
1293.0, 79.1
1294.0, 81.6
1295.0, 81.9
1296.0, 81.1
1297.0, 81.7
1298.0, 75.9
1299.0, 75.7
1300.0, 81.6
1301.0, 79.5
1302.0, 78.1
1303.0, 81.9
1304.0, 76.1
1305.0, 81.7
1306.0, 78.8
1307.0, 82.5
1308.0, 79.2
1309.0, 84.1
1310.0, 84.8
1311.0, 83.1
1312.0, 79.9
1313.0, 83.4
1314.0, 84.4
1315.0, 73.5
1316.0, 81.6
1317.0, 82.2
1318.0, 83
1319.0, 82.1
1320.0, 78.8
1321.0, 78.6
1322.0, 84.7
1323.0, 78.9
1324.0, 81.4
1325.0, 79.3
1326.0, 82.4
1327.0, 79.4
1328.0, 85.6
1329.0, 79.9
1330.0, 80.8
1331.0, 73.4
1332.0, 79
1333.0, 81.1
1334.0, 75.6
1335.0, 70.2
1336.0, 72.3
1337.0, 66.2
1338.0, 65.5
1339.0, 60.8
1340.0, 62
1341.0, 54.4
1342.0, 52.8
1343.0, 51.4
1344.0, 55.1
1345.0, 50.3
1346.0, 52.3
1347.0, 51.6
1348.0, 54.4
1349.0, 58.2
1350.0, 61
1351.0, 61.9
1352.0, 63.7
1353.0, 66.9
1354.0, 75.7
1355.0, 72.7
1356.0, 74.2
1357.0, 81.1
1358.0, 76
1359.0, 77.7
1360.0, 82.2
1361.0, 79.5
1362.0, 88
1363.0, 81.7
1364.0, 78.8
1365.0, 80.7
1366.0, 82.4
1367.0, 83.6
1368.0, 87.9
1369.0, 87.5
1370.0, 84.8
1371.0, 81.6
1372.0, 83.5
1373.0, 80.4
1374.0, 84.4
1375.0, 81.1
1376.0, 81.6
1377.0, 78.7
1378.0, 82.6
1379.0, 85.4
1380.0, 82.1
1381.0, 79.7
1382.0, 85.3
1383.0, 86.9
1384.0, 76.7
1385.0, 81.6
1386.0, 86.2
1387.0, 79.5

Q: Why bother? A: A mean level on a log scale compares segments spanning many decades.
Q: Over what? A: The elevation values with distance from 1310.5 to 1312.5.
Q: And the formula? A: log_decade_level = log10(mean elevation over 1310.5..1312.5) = 1.911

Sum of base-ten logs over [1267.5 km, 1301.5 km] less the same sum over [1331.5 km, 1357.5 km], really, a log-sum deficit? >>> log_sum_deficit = 18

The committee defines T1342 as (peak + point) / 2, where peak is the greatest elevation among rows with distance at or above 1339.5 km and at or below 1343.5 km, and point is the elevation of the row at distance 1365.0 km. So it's 71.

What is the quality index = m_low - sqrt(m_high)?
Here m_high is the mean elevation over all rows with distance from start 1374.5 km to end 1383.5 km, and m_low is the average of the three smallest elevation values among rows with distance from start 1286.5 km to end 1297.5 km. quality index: 68.2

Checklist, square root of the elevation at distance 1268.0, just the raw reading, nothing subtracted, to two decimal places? 8.97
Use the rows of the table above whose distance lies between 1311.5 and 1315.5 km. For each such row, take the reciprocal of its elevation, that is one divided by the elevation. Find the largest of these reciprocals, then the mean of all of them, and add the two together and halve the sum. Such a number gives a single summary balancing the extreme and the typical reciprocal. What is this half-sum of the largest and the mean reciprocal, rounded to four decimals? 0.0130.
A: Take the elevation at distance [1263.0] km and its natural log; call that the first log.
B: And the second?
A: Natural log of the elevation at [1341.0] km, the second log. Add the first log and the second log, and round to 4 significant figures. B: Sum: 8.366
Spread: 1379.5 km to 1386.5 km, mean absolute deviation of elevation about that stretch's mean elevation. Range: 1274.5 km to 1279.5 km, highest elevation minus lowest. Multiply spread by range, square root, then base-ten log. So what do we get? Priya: 0.64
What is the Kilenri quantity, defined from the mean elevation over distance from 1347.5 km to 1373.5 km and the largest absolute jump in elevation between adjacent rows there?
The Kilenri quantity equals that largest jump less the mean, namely -68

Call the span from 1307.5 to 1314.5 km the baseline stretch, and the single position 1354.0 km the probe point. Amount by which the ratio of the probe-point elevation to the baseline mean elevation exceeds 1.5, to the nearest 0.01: -0.58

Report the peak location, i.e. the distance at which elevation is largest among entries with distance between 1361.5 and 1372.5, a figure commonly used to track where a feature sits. 1362.0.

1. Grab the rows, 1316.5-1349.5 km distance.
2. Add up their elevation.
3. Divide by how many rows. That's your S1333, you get 70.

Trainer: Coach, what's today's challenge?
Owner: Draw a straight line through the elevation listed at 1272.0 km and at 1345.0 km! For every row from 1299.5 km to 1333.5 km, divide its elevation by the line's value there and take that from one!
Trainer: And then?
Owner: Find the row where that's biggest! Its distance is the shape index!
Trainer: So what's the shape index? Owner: 1304.0 km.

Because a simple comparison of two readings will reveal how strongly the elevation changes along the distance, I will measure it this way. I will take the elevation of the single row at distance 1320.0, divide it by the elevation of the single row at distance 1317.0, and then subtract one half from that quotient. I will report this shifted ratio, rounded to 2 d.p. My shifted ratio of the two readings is 0.46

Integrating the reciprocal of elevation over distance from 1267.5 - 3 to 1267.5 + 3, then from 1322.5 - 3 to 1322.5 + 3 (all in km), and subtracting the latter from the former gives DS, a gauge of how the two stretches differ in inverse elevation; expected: -0.001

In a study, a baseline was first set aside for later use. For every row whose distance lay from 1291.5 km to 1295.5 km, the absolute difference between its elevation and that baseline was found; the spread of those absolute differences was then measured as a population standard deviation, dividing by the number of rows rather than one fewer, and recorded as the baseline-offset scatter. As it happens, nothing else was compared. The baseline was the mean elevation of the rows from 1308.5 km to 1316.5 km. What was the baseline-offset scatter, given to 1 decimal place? 1.1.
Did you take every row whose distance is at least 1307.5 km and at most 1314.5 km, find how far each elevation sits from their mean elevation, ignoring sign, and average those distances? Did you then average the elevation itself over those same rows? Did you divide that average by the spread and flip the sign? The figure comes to -46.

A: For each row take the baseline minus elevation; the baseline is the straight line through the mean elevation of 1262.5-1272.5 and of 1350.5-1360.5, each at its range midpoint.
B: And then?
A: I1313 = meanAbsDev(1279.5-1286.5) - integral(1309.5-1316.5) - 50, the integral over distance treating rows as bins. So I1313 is -14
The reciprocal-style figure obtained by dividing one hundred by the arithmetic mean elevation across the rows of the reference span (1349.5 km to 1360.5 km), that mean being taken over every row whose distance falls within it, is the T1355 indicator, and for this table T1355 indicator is 1.39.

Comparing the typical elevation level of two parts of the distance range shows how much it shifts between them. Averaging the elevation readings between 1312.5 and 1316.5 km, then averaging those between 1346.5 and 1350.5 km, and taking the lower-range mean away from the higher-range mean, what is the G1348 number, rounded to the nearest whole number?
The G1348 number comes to -24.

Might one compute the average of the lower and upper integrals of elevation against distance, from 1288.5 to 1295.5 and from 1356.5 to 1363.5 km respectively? 570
